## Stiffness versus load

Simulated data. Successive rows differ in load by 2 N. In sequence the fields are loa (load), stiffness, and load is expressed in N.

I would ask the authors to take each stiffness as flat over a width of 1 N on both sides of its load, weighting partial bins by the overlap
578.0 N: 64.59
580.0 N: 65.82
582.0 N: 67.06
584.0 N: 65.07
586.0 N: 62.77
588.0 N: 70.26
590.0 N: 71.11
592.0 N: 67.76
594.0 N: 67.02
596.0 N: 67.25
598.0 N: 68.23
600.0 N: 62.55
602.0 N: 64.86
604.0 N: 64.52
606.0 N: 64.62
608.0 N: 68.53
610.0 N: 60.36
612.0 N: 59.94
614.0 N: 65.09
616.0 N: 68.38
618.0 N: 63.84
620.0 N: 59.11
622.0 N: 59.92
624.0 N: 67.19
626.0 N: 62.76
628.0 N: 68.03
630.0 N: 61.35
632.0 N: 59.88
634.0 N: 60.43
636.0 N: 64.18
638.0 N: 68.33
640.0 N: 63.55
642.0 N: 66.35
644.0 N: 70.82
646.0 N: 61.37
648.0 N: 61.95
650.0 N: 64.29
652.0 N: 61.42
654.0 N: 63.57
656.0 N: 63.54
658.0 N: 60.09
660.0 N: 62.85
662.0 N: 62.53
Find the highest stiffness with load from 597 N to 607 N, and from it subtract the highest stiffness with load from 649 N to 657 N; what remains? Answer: 3.9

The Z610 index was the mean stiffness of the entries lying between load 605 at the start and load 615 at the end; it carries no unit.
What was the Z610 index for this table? 63.7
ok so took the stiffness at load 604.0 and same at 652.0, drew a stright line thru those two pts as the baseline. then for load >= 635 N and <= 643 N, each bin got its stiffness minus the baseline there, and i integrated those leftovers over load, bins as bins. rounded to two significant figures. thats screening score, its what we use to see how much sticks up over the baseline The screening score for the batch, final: 27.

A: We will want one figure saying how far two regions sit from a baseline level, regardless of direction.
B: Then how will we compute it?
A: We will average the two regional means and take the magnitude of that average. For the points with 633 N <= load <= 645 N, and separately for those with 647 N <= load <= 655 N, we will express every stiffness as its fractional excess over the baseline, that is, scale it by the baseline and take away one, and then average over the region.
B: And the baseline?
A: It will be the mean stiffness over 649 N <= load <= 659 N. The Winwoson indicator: 0.026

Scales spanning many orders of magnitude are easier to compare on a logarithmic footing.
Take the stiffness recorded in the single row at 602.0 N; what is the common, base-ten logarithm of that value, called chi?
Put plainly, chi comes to 1.812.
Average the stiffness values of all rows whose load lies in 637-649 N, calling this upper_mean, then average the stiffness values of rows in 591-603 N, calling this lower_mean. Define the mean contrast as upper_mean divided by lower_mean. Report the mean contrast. 0.99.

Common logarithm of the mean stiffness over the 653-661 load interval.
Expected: 1.80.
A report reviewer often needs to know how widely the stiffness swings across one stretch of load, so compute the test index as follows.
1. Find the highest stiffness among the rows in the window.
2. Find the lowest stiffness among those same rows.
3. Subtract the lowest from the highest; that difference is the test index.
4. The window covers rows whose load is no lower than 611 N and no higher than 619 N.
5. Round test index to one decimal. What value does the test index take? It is 8.4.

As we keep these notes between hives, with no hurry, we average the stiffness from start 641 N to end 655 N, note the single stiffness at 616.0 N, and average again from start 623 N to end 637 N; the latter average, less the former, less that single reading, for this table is -69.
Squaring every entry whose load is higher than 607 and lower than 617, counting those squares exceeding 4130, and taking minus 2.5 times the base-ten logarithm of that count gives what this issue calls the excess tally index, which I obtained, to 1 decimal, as -1.2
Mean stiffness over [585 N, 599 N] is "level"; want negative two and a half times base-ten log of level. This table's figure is -4.58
